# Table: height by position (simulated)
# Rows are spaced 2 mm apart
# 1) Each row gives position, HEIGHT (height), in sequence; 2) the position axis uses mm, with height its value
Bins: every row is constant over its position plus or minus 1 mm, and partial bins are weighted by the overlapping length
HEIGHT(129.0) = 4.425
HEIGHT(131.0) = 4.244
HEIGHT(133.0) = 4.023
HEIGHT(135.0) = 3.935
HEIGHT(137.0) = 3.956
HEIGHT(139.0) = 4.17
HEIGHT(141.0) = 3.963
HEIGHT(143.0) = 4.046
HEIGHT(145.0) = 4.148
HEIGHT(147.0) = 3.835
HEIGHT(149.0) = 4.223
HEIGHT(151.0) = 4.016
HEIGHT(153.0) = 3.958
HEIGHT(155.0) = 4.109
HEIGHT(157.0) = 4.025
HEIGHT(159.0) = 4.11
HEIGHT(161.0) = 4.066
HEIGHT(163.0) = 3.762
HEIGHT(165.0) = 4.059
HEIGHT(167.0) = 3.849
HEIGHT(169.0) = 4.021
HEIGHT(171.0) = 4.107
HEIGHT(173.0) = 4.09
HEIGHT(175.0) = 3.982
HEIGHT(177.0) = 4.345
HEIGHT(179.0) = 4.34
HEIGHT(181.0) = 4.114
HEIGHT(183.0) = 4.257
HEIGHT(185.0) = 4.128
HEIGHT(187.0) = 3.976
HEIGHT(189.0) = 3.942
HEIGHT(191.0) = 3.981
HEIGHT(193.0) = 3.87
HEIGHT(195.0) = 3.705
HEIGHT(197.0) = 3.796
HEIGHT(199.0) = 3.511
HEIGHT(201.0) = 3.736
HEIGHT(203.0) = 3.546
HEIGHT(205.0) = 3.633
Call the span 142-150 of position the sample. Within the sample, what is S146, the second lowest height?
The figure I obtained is 4.046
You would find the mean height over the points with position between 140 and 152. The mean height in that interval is 4.04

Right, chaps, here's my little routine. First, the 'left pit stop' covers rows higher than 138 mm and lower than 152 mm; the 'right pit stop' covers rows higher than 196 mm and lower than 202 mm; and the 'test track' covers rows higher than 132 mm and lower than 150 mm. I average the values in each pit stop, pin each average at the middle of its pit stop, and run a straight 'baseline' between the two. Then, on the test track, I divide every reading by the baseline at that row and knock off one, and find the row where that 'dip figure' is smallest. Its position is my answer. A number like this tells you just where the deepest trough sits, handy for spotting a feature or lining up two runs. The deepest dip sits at 147.0 mm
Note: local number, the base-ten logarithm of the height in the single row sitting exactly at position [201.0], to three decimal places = 0.572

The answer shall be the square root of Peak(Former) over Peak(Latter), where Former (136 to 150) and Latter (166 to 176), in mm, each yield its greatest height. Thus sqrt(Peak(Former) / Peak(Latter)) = 1.01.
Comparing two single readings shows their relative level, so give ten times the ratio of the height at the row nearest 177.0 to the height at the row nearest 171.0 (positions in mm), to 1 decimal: 10.6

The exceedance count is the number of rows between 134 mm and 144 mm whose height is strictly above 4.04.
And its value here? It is 2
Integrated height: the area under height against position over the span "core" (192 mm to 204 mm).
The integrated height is 44.3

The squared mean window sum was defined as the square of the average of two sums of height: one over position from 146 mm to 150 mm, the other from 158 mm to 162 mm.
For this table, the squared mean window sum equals 66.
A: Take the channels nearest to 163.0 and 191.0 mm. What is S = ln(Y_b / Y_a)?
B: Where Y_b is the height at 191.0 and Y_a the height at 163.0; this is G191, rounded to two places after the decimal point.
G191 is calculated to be 0.06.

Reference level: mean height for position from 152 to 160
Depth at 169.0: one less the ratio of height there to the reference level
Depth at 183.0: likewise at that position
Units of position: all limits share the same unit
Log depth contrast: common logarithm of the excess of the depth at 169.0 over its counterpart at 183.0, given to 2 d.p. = -1.23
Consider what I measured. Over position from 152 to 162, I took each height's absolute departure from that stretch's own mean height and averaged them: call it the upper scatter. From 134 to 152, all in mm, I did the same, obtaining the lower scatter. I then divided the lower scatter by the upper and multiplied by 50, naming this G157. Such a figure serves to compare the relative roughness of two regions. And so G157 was 102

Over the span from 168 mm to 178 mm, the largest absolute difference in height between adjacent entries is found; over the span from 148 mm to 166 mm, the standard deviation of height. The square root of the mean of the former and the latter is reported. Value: 0.49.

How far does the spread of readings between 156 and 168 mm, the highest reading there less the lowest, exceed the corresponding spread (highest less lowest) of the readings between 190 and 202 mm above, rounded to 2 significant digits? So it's -0.12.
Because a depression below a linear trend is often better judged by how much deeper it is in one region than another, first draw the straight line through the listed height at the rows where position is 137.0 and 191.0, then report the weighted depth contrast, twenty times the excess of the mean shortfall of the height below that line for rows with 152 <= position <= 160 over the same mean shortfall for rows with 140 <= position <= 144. -0.8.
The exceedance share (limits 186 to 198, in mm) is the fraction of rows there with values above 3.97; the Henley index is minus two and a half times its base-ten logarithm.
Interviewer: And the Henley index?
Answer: 1.2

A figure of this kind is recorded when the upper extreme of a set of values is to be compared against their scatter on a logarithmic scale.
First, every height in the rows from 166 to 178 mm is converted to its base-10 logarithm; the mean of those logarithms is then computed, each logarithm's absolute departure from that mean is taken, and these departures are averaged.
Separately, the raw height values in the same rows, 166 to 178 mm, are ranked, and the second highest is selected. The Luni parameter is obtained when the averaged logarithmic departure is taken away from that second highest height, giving 4.09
